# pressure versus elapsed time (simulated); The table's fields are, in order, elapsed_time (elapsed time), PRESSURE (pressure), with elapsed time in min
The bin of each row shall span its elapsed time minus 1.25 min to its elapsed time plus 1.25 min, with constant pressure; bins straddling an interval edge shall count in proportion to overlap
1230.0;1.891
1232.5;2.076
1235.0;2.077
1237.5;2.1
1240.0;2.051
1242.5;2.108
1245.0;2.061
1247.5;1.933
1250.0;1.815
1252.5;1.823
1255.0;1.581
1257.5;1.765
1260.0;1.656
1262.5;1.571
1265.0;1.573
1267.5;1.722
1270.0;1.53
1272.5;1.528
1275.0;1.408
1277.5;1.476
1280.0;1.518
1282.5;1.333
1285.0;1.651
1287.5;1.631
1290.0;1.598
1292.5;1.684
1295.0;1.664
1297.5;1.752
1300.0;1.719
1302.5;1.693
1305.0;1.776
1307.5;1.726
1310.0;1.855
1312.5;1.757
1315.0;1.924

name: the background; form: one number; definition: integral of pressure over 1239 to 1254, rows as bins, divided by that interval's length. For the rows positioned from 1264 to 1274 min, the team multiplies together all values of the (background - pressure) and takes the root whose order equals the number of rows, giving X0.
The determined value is 0.36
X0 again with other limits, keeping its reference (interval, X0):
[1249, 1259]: 0.19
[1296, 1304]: 0.23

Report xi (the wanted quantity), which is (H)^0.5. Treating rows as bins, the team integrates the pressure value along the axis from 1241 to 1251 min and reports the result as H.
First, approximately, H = 19.9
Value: 4.46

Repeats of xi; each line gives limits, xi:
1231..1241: 4.55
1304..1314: 4.22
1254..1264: 4.05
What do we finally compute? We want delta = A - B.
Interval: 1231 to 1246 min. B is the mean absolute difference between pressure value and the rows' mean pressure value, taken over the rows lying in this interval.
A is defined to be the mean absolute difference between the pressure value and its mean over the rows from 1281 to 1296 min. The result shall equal 0.07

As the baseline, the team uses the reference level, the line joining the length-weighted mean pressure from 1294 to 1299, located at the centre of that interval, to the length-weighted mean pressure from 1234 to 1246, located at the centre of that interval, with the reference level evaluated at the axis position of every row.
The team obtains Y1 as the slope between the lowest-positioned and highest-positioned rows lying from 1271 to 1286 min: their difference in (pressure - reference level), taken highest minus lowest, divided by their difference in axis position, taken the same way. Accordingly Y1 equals 0.016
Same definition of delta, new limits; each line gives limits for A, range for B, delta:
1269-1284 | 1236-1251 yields -0.03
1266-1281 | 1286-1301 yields 0.02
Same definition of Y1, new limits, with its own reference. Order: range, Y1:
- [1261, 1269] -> 0.037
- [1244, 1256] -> -0.041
